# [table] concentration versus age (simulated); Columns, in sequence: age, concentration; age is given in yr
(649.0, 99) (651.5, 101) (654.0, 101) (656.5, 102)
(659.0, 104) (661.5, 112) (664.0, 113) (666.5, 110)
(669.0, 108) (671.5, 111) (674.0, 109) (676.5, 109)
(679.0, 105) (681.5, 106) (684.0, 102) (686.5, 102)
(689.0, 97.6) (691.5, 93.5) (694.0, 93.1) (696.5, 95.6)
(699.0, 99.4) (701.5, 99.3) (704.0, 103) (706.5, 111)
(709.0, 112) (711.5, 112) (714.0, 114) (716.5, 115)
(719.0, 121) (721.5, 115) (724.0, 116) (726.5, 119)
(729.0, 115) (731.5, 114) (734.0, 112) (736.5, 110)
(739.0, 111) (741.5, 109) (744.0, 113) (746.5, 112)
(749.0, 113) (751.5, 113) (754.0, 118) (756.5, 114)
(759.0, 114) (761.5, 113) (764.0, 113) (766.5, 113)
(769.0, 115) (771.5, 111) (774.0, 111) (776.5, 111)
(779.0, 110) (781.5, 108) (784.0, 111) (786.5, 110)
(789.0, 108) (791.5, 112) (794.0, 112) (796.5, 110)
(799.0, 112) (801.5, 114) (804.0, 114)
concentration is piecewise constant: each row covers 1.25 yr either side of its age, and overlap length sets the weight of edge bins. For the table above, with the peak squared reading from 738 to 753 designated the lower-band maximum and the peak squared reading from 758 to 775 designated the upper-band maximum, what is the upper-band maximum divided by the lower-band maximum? 1.04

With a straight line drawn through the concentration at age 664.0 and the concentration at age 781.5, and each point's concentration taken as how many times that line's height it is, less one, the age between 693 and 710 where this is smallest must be 694.0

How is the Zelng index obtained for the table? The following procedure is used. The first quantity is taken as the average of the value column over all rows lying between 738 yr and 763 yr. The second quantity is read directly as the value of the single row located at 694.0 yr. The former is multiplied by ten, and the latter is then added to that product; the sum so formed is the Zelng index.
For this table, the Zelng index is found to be 1223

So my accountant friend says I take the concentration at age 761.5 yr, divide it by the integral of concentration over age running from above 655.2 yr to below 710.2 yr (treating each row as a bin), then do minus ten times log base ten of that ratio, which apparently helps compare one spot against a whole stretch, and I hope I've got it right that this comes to 17.1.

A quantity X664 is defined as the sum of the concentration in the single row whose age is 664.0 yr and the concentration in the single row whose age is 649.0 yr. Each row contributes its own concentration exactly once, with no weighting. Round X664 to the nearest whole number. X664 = 212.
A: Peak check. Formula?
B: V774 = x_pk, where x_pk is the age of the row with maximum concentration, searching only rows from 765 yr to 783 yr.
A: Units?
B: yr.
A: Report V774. 769.0 yr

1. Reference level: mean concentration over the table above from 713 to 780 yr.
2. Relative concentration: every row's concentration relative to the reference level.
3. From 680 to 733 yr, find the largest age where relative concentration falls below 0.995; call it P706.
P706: 711.5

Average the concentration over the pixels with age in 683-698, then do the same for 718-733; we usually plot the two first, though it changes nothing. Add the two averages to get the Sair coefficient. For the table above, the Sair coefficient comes 214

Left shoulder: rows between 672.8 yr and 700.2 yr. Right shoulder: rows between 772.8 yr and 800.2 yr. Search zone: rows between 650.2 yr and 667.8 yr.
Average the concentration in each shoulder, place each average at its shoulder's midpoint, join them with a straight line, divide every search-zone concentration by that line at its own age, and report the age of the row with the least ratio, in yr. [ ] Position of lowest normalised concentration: 654.0 yr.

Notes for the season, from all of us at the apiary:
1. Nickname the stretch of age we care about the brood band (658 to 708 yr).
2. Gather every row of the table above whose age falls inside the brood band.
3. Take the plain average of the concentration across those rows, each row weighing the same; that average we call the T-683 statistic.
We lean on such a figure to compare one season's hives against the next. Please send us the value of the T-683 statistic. 104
